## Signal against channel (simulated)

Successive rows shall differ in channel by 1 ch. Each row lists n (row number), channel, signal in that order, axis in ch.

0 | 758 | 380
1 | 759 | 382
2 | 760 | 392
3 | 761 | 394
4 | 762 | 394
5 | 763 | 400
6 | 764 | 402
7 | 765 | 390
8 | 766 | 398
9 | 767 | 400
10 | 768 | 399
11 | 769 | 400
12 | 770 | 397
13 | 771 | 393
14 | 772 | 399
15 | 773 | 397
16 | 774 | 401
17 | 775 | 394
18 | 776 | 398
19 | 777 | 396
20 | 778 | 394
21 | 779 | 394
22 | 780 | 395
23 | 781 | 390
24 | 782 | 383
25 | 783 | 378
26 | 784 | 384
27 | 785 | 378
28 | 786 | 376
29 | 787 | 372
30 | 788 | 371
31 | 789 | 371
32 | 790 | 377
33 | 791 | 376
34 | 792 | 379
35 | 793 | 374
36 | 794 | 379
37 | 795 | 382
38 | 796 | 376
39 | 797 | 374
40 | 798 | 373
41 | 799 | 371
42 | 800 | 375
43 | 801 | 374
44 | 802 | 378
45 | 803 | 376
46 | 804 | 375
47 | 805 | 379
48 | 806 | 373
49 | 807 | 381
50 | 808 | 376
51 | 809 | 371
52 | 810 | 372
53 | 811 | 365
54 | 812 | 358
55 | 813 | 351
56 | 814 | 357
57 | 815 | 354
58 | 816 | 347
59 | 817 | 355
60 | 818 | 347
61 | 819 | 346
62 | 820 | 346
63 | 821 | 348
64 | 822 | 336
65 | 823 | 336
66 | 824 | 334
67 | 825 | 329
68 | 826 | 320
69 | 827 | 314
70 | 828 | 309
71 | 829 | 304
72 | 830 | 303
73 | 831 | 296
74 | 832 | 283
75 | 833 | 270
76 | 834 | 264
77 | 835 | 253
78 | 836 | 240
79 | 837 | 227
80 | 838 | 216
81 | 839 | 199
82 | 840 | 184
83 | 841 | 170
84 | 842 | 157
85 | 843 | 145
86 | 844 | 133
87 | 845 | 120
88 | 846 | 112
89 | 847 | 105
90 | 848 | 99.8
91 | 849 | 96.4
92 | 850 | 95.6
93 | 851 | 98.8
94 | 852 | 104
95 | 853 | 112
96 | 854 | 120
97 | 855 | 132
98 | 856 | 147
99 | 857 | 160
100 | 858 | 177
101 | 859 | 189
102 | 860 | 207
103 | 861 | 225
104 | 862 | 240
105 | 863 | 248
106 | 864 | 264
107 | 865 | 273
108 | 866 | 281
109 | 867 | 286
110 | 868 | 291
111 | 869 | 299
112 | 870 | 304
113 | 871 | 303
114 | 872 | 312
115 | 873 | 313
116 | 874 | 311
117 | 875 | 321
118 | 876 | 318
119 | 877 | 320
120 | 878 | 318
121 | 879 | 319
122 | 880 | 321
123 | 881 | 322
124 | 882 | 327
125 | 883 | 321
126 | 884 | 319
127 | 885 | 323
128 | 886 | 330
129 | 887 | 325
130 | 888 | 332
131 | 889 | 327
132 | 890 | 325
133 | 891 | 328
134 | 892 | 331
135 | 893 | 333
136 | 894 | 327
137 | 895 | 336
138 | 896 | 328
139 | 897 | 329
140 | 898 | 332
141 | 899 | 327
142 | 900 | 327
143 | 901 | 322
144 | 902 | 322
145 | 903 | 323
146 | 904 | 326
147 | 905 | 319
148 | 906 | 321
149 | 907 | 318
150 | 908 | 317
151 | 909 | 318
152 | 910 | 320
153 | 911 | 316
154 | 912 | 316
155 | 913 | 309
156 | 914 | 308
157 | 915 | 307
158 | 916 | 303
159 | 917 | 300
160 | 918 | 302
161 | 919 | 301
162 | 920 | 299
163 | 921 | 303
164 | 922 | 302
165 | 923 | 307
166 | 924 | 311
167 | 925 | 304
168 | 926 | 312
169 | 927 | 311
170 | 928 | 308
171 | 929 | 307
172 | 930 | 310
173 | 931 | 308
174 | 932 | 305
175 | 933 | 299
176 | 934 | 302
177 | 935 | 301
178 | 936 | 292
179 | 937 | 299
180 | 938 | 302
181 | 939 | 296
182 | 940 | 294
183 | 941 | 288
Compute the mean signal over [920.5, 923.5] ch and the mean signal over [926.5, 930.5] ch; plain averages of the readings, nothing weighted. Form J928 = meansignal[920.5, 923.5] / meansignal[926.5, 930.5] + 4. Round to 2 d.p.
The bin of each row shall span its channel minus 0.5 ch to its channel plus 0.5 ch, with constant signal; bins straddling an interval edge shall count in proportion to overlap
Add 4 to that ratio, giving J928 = 4.98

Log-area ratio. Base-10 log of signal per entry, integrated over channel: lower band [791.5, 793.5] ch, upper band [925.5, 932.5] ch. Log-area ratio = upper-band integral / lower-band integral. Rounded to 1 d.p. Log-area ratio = 3.4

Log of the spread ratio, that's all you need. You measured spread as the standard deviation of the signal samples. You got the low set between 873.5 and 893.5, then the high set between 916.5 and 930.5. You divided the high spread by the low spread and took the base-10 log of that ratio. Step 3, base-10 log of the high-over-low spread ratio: -0.1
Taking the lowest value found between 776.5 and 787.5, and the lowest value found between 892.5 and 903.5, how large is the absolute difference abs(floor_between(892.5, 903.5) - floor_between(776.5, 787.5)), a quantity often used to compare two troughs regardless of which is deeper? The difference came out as 50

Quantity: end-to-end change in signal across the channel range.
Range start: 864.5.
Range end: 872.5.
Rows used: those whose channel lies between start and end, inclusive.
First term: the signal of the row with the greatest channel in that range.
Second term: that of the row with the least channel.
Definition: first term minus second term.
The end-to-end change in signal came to 39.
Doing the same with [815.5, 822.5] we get -11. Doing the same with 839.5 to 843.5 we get -39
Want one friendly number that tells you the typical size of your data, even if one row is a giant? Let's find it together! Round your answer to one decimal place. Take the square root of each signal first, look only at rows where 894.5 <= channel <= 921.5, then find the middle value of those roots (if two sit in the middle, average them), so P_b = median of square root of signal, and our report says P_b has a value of 17.8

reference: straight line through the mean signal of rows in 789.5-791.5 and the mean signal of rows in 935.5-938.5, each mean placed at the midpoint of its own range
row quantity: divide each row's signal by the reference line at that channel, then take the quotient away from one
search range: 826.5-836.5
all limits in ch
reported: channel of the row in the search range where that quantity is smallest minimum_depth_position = 827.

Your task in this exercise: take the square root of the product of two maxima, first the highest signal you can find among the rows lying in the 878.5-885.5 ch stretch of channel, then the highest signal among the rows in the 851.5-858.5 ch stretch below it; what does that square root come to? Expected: 241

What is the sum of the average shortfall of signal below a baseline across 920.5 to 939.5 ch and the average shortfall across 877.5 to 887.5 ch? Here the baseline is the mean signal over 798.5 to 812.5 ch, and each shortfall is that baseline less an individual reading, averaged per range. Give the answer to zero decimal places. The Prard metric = 120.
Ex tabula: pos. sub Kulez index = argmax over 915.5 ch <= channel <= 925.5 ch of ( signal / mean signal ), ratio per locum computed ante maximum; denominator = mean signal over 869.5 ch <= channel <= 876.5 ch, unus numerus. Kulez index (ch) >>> 924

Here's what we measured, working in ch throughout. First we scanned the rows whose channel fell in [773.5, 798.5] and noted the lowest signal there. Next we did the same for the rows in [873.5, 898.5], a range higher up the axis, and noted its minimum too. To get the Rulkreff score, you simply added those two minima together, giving 682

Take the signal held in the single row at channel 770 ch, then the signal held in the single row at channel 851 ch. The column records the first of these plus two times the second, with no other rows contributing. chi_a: 595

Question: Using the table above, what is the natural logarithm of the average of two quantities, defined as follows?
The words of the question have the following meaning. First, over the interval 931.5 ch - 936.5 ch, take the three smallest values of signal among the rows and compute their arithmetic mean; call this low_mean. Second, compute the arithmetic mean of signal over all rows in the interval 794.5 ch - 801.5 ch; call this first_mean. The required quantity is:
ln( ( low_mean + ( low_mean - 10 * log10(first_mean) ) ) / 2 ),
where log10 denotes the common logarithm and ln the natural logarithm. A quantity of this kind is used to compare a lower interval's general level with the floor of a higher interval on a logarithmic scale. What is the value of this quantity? 5.65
